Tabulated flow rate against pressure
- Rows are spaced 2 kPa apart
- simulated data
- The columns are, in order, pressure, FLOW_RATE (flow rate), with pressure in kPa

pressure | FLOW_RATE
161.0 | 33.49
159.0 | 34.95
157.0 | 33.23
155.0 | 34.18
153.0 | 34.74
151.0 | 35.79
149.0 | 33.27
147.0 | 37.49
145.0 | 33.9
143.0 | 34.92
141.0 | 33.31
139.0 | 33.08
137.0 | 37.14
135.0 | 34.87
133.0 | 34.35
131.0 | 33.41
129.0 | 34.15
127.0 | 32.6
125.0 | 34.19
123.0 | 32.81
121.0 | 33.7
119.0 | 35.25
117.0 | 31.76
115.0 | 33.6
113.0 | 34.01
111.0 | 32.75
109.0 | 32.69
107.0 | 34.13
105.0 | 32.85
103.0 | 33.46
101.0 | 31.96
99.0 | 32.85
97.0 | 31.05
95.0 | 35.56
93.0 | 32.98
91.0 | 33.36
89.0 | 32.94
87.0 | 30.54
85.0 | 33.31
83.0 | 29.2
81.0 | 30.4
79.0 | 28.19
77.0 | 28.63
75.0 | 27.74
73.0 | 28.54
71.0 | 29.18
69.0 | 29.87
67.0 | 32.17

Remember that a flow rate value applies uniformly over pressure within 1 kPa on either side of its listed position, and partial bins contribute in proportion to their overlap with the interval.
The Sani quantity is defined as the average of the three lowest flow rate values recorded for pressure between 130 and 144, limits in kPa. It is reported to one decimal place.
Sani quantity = 33.3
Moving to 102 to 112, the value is 32.8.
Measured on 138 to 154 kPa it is 33.2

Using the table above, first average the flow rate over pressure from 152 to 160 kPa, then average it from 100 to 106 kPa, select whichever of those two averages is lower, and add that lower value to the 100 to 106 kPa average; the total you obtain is 65.5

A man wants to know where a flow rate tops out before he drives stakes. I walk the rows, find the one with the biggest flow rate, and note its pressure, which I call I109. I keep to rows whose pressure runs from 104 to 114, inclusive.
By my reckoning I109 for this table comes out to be 107.0 kPa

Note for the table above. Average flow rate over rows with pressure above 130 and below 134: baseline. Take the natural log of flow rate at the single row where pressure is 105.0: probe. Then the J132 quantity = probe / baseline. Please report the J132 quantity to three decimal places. 0.103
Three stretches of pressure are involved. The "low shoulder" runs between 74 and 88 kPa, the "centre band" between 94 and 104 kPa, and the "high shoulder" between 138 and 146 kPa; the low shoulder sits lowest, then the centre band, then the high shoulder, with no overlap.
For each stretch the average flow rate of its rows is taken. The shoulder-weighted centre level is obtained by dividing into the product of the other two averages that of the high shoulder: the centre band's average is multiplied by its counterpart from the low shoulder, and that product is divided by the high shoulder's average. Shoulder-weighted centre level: 29.0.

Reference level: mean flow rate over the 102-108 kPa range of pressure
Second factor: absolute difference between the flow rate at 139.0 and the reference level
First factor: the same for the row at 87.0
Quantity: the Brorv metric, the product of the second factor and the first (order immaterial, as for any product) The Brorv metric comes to 1.2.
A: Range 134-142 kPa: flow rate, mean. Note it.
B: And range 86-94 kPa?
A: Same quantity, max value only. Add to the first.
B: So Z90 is 68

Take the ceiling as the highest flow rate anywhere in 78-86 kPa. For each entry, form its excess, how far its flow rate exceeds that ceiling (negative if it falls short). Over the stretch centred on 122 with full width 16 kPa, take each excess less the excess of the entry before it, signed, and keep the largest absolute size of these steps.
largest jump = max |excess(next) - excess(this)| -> 3.5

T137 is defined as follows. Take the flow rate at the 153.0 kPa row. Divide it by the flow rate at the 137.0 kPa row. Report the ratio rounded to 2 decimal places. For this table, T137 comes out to 0.94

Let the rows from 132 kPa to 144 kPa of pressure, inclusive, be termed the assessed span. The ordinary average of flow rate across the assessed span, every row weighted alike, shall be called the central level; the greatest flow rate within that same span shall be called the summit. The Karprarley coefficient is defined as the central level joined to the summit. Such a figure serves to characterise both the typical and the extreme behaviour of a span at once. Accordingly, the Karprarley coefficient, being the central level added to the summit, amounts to 71.8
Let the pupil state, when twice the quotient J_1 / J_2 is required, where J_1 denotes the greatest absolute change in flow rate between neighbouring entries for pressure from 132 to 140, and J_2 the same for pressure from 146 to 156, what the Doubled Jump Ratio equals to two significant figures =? 1.9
